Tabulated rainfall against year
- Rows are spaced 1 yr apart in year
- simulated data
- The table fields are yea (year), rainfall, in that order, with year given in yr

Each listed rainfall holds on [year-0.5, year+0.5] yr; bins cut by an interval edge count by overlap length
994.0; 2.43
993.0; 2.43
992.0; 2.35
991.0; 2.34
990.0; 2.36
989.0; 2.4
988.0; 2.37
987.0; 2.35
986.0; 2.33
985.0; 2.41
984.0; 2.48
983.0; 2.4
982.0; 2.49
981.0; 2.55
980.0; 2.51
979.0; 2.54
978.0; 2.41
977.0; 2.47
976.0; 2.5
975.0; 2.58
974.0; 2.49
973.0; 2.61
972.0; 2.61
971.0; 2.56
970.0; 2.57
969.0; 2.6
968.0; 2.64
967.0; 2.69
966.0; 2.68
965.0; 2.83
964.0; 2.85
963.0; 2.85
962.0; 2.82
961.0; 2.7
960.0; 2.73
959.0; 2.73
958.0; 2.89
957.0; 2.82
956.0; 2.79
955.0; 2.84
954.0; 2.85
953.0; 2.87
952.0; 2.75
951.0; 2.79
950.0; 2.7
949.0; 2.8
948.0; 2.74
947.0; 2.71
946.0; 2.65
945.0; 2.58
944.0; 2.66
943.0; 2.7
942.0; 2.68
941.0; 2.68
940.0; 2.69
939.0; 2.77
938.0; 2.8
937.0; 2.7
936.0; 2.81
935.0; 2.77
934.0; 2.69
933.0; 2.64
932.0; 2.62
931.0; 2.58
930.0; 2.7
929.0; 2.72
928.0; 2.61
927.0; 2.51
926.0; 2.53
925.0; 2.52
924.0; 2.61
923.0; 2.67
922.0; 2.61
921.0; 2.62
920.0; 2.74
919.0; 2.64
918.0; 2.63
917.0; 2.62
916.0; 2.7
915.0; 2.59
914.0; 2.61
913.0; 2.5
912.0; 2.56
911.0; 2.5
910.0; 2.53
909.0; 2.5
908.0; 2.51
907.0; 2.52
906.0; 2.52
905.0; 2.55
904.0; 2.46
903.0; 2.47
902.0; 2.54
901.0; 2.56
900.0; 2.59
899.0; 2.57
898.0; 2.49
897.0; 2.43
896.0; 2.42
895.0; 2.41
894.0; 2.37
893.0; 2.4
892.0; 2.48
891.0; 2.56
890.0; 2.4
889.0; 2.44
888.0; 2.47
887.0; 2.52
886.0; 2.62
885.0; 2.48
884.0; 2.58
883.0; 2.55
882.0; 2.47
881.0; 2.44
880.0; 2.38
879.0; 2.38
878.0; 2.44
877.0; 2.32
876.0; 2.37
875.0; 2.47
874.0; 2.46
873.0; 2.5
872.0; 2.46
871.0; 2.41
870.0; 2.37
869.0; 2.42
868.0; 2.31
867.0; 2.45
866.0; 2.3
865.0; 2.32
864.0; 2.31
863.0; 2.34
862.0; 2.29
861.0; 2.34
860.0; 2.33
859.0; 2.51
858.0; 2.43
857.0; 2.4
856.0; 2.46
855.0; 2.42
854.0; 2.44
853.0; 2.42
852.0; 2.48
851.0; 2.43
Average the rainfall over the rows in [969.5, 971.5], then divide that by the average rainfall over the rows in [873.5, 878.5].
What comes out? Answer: 1.06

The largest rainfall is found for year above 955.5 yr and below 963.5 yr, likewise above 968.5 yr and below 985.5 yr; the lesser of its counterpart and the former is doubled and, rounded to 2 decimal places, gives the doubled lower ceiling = 5.22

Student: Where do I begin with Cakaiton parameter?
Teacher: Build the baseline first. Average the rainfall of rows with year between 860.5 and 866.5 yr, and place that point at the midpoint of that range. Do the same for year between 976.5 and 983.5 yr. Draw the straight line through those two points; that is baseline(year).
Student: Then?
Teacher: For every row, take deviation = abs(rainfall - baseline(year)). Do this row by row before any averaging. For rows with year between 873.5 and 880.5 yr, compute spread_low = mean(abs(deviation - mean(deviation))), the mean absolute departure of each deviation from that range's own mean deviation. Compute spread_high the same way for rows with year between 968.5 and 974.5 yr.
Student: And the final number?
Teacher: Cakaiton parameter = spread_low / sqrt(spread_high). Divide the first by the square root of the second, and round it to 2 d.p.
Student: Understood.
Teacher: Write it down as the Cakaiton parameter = 0.24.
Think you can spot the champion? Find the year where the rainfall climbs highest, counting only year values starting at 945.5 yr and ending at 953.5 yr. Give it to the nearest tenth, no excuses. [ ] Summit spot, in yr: 953.0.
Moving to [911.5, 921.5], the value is 920.0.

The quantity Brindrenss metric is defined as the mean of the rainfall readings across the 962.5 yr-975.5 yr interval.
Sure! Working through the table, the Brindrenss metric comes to 2.66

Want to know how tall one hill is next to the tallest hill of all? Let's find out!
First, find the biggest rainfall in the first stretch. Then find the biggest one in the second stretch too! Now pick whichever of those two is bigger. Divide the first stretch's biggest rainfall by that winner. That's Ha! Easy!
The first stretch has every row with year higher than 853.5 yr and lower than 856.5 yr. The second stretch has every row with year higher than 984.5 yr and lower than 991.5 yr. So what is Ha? 1.00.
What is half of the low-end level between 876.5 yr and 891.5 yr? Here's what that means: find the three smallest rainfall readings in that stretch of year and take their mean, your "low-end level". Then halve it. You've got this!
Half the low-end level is 1.18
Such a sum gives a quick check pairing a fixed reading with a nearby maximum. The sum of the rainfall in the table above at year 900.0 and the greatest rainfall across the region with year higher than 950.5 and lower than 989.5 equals 5.5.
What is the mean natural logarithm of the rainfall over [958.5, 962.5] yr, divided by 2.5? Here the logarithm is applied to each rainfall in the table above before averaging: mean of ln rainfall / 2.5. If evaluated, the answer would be 0.404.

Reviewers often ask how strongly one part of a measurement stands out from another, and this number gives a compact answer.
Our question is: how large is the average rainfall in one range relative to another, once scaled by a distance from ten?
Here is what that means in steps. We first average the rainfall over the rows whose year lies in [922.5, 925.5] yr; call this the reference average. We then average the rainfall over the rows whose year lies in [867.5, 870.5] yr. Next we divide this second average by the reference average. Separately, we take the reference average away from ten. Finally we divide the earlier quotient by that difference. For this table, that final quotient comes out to 0.123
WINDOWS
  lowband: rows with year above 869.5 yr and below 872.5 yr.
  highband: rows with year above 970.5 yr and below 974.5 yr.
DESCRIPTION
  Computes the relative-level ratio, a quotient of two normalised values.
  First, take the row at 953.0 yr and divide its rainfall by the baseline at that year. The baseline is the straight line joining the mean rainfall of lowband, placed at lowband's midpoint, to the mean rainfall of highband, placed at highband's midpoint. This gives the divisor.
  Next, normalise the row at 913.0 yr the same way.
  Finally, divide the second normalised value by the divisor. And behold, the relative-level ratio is 0.892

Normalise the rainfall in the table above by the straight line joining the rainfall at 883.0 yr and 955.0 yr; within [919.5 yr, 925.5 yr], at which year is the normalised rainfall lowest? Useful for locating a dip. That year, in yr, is 925.0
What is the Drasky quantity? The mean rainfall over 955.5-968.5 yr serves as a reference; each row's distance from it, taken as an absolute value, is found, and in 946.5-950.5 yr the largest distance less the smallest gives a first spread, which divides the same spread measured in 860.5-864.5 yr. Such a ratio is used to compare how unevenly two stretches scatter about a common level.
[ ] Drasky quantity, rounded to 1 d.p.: 1.2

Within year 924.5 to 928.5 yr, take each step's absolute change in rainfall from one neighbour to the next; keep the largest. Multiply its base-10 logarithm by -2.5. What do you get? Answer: 2.50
